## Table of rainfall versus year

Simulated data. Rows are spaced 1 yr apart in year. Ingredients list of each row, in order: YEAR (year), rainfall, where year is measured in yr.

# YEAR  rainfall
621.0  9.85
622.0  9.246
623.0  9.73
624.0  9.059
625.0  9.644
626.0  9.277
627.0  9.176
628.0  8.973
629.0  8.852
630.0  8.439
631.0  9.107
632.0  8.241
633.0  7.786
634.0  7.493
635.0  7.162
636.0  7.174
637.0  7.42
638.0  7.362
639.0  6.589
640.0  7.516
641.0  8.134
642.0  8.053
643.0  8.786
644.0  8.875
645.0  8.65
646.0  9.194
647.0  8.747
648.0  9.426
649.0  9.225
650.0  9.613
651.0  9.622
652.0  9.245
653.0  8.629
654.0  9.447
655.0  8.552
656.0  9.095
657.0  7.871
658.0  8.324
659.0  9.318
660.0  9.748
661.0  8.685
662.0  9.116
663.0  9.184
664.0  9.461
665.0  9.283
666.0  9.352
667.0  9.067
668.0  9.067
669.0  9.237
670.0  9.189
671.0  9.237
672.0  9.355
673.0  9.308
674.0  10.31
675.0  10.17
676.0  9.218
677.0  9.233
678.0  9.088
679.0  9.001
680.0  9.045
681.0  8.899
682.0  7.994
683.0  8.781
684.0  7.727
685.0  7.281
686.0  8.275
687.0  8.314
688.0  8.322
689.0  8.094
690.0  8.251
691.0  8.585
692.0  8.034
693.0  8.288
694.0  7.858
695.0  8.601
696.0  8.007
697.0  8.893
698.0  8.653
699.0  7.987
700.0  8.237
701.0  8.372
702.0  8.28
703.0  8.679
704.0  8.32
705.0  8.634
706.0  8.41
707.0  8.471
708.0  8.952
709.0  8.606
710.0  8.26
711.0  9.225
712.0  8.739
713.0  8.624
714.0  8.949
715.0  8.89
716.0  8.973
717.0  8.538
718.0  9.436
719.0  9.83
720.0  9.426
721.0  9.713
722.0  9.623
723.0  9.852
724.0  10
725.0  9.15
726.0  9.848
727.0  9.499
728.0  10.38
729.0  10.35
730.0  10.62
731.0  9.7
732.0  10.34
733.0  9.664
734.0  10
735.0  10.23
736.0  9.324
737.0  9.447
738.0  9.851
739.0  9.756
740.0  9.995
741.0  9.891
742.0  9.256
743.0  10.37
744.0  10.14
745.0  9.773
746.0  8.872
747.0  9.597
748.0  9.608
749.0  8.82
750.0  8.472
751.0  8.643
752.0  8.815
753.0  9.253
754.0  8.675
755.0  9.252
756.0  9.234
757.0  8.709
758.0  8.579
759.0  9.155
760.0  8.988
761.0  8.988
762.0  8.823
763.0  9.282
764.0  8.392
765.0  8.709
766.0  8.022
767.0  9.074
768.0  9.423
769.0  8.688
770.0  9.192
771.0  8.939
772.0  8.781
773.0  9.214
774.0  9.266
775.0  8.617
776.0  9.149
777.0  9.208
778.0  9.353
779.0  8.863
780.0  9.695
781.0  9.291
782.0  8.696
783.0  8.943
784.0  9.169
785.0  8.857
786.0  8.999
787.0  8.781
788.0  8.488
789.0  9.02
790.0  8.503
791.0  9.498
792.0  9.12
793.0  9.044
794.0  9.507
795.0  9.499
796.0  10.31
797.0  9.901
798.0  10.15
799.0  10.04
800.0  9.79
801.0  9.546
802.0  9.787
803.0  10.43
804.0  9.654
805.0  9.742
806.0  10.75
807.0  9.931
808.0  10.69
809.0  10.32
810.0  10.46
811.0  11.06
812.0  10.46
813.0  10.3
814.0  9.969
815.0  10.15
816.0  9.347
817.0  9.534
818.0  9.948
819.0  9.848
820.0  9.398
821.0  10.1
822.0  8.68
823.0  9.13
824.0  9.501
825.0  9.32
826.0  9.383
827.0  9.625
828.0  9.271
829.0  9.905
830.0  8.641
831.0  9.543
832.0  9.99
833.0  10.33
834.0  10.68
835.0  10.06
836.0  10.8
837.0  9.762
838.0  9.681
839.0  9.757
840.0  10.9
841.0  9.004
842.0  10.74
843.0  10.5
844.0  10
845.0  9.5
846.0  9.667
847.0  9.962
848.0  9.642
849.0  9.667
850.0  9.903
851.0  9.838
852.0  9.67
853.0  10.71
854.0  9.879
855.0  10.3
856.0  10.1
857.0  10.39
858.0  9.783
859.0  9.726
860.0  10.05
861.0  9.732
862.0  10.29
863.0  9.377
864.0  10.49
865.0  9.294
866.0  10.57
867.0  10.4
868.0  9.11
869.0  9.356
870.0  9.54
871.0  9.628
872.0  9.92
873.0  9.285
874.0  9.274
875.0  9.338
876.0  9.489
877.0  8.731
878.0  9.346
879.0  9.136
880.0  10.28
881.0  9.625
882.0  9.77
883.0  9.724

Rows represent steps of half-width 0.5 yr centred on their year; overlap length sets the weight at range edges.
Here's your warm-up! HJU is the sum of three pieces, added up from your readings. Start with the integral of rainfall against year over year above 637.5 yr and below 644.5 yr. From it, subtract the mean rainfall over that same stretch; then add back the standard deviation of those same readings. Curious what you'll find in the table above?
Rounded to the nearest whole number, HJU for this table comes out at 48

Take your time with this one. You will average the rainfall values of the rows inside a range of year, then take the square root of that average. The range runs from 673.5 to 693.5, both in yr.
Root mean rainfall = 2.94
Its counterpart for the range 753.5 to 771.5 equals 2.98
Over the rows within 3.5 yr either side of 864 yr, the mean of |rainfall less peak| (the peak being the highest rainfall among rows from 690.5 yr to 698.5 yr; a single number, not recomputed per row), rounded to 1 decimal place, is 1.1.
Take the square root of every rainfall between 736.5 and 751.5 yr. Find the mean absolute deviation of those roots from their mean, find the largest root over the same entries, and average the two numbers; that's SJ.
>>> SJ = 1.65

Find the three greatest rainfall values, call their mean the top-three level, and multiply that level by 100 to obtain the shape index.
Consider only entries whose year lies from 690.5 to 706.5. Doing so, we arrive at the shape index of 874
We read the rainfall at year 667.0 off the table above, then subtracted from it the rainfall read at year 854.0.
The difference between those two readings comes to -0.8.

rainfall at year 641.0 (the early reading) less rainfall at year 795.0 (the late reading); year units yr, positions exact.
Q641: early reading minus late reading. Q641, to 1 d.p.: -1.4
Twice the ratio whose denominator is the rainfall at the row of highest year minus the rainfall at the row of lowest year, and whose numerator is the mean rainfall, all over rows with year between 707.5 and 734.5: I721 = 18.0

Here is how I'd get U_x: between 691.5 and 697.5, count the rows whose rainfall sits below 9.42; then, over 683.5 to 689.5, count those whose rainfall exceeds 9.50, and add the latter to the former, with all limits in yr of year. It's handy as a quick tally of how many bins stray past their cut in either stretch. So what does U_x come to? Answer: 6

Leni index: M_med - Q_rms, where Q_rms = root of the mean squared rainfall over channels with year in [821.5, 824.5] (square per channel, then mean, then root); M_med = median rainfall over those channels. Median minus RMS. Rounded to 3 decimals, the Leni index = 0.020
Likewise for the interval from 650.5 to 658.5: -0.004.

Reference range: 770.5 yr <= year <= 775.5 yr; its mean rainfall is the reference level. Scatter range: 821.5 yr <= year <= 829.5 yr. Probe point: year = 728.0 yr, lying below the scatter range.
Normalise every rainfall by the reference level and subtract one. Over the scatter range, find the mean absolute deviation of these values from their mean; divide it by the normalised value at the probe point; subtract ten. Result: -9.8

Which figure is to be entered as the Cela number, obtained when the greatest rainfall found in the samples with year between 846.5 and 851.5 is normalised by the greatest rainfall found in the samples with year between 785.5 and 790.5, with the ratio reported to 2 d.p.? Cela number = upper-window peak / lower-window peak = 1.10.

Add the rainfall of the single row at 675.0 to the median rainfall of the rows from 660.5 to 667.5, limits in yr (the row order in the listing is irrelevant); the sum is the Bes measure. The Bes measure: 19.4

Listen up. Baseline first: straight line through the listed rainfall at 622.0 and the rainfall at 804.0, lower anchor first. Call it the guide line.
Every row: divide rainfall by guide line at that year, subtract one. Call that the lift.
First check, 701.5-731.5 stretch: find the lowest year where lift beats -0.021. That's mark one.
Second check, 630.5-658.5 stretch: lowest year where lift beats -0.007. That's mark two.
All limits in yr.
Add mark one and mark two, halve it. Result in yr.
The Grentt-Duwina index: 683.0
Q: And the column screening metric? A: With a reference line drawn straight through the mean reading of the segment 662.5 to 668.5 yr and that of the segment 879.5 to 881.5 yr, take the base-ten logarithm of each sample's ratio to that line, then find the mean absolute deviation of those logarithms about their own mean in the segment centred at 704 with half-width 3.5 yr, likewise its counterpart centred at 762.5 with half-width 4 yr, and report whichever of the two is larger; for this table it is 0.0161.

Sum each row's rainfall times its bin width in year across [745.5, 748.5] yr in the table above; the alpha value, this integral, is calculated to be 28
